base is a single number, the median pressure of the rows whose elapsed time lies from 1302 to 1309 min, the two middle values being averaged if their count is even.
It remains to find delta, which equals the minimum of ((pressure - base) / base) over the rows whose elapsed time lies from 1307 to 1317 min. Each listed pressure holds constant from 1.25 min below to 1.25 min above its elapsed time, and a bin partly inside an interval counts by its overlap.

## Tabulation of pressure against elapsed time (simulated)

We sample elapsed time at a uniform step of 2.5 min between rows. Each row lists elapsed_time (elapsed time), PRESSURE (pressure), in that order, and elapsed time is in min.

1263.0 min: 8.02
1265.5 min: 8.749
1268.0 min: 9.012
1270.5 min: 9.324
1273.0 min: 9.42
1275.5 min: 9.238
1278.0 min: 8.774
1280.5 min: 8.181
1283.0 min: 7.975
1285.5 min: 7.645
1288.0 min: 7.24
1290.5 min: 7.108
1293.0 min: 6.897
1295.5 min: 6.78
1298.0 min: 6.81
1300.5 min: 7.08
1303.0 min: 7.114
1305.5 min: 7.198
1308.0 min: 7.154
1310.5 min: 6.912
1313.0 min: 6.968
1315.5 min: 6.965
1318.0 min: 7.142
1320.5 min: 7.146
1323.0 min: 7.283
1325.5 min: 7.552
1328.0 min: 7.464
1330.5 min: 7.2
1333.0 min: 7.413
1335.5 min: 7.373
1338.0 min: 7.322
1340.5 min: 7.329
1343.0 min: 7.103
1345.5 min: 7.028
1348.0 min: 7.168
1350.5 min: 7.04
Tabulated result -0.034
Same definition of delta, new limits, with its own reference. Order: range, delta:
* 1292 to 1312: -0.052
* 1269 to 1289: 0.012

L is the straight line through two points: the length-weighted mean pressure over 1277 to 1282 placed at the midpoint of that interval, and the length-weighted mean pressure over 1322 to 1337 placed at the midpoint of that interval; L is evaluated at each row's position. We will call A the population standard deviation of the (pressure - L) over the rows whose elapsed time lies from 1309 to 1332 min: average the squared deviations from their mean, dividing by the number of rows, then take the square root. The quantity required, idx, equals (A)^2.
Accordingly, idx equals 0.11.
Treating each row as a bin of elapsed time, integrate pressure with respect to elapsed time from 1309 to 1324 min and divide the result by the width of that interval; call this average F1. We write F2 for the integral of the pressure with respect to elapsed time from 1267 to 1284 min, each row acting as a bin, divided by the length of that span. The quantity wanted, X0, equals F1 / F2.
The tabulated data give 0.80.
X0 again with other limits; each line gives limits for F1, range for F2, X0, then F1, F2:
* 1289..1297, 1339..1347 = 0.97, 6.9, 7.16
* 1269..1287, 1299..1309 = 1.21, 8.6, 7.13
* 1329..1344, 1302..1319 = 1.03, 7.3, 7.06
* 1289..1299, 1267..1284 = 0.78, 6.9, 8.86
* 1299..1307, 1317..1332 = 0.98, 7.1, 7.30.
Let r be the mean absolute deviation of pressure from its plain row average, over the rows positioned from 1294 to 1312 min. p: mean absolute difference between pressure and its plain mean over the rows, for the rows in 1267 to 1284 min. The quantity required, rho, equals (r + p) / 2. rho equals 0.30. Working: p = 0.46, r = 0.15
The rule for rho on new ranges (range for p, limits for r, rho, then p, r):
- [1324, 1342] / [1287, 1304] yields 0.12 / 0.08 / 0.15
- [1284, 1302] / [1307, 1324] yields 0.16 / 0.22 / 0.11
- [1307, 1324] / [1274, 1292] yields 0.36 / 0.11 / 0.61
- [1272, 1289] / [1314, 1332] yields 0.42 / 0.68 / 0.16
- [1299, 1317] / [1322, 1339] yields 0.09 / 0.09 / 0.09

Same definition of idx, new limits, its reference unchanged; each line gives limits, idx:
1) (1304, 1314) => 0.01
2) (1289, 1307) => 0.05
